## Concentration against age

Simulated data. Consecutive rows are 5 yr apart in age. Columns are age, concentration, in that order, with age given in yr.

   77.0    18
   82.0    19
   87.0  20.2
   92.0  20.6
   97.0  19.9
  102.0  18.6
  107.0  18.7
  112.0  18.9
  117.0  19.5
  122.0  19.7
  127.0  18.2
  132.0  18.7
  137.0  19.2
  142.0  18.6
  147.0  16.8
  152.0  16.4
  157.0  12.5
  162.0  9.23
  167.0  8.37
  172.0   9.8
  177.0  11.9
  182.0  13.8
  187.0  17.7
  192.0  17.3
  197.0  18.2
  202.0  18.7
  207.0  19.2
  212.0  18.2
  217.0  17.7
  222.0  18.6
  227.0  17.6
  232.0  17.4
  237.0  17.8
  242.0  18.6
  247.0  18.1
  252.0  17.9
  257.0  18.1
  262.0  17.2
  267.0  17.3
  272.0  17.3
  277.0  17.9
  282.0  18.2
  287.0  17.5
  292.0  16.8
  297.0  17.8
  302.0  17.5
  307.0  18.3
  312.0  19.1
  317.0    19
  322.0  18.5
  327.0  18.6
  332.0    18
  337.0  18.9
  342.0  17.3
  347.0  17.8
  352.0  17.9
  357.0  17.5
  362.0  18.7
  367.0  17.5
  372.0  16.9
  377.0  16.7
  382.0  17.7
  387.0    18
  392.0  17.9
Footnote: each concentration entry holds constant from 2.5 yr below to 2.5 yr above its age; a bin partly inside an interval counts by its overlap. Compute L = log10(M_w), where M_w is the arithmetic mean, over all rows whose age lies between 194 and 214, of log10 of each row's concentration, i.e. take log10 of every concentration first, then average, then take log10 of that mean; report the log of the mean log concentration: 0.103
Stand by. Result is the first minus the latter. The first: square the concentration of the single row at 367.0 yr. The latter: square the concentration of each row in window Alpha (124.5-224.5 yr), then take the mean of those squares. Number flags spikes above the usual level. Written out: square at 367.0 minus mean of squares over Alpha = 39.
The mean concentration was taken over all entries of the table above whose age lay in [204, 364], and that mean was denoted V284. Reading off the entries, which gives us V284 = 18.0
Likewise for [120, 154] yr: 18.2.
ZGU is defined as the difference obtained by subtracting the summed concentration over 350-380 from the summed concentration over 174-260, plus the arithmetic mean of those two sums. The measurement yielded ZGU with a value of 393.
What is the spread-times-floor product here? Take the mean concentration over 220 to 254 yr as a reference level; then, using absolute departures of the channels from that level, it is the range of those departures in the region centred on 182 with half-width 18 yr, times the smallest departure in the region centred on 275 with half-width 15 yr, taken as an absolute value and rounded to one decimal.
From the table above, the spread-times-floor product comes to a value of 0.9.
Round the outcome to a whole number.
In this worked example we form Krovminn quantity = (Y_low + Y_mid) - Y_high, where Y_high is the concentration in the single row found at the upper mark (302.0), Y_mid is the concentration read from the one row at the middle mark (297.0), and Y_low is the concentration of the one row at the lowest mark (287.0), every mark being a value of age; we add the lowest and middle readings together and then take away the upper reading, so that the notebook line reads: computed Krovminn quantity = 18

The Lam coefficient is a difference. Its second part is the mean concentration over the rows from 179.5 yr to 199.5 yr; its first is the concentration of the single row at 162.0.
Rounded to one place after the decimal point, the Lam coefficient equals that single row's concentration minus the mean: -7.5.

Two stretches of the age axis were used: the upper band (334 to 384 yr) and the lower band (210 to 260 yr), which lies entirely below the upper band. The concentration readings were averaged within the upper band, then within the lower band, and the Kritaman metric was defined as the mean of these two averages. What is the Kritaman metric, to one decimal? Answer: 17.8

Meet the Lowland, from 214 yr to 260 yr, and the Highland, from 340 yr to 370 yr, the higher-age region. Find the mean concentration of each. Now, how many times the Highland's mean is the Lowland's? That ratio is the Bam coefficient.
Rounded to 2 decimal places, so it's 1.01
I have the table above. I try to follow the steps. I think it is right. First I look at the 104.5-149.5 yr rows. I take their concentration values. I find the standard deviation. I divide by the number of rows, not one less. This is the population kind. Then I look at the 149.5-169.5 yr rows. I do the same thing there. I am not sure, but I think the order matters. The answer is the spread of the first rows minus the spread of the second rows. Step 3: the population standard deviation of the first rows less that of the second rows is -2.4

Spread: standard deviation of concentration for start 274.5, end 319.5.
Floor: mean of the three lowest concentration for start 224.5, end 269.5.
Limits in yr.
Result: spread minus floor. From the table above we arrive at -16.6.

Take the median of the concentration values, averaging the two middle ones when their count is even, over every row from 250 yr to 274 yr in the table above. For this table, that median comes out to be 17.3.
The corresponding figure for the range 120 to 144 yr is 18.7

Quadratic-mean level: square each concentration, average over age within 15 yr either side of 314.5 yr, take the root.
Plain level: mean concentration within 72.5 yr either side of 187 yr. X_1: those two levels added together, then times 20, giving 704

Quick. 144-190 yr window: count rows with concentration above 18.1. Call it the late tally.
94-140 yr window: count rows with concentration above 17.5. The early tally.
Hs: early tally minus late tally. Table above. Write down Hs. 9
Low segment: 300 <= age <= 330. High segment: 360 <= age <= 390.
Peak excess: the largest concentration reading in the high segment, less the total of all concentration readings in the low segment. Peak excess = -92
